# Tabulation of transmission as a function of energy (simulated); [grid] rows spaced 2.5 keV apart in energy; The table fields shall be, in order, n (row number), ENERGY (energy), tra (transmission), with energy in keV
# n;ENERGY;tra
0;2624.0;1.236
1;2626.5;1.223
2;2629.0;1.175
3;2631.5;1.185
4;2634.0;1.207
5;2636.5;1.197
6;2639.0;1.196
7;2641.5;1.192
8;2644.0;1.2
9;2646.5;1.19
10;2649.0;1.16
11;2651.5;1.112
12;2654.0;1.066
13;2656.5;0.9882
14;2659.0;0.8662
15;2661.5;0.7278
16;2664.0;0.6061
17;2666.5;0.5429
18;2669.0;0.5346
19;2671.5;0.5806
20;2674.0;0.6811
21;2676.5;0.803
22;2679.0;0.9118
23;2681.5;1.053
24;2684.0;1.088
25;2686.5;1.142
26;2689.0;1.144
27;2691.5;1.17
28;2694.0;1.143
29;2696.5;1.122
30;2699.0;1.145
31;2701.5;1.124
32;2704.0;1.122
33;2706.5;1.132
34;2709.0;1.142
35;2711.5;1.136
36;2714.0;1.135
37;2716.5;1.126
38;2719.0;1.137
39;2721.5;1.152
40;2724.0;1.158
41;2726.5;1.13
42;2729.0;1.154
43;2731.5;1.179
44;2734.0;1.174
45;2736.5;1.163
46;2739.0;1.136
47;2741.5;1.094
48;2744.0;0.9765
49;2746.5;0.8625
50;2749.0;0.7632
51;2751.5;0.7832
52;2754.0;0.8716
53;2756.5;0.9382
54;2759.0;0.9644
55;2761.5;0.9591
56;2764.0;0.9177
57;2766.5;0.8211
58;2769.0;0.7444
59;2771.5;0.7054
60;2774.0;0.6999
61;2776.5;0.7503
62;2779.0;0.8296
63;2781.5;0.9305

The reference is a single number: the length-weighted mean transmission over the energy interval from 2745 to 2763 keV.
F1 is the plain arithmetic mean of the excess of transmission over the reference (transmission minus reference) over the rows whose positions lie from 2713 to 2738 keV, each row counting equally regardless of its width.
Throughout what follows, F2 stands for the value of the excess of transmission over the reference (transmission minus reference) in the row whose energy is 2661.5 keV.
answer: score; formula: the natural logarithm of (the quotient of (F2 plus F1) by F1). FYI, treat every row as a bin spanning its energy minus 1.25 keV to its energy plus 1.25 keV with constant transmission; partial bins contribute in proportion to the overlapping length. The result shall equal -0.82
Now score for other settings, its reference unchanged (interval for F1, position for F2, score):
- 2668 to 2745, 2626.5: 1.06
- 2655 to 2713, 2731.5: 1.63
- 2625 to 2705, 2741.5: 0.93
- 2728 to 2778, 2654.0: 1.50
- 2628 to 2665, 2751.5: -0.70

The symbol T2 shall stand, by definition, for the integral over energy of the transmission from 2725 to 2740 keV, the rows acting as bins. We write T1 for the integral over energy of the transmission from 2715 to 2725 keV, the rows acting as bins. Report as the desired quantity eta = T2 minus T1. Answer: 5.9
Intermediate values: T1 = 11.4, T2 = 17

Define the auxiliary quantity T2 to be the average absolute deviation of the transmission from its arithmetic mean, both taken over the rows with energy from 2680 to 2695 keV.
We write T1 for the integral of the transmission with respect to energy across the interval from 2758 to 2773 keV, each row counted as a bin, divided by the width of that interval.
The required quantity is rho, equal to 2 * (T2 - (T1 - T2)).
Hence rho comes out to -1.55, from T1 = 0.85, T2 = 0.04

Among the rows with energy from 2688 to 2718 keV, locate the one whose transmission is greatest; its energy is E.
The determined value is 2691.5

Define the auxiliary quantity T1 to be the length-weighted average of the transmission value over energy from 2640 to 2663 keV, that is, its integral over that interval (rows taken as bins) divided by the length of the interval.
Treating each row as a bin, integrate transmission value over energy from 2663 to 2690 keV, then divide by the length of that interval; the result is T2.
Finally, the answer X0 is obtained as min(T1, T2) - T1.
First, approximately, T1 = 1.05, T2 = 0.83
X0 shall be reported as -0.23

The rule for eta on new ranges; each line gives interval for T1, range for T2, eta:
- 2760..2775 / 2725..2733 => -2.9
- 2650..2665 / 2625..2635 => -1.6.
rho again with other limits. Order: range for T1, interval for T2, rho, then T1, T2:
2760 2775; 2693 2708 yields -1.59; 0.81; 0.01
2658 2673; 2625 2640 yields -1.23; 0.64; 0.01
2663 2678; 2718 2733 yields -1.21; 0.63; 0.01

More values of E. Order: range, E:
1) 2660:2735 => 2731.5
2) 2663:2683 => 2681.5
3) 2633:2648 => 2634.0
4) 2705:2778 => 2731.5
